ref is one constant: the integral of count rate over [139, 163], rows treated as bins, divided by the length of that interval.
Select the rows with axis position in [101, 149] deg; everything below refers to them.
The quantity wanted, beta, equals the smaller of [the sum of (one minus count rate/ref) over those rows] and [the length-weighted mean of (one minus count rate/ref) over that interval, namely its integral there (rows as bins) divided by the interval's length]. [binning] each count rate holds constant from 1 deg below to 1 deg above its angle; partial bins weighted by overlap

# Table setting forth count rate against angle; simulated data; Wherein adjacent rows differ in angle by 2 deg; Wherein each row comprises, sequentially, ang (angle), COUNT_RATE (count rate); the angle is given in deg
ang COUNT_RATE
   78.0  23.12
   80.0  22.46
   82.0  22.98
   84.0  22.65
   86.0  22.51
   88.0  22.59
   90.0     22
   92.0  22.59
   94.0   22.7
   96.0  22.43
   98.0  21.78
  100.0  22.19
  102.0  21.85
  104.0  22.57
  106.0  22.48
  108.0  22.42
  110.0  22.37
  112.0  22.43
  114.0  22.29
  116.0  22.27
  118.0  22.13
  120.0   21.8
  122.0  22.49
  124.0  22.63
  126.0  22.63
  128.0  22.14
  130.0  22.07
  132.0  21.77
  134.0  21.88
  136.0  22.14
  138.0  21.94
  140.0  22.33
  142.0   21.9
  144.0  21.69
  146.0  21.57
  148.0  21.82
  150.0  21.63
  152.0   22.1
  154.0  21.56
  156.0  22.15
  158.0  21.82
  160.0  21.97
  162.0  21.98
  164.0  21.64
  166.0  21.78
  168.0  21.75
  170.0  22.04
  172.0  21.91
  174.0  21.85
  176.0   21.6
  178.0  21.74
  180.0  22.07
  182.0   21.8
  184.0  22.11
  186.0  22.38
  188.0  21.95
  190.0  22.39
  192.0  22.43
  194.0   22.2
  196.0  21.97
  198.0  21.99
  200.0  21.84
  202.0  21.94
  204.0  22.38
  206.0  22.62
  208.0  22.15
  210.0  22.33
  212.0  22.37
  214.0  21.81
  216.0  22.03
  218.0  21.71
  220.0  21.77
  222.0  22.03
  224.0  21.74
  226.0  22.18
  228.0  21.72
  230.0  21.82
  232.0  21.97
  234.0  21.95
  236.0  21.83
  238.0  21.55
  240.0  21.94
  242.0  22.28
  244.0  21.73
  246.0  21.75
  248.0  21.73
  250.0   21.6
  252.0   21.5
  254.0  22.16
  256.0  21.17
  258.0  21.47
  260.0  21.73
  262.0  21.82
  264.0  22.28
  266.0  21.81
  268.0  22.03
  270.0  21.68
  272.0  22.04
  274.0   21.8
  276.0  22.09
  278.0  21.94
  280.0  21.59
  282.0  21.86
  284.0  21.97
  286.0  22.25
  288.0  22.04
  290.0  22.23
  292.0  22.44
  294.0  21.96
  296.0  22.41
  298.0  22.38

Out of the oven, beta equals -0.30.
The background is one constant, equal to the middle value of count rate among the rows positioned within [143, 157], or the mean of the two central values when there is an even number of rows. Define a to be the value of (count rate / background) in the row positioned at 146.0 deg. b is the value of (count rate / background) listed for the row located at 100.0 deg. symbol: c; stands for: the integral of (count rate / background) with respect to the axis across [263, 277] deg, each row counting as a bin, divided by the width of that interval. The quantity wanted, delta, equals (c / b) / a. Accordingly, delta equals 1.00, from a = 0.99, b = 1.02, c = 1.01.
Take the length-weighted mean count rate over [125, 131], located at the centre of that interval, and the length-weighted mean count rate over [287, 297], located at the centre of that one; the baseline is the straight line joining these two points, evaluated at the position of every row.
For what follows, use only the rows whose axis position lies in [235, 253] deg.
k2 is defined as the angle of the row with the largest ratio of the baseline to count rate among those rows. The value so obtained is 252.0 deg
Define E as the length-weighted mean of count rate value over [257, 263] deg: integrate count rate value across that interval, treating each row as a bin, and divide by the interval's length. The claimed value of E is 21.67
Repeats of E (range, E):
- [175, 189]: 21.95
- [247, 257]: 21.63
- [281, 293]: 22.13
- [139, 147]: 21.87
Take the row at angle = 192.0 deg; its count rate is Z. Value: 22.43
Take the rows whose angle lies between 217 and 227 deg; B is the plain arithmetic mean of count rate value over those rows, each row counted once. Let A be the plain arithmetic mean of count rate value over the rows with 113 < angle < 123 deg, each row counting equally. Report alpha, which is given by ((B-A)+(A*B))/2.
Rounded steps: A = 22.2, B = 21.89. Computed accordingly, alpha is 243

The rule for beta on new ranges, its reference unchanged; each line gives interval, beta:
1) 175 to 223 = -0.21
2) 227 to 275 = 0.00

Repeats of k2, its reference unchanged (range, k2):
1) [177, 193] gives 178.0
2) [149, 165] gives 154.0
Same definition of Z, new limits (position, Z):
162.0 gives 21.98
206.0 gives 22.62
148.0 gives 21.82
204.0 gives 22.38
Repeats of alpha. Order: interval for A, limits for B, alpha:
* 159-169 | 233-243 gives 239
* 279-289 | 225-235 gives 241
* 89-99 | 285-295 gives 247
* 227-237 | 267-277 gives 240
